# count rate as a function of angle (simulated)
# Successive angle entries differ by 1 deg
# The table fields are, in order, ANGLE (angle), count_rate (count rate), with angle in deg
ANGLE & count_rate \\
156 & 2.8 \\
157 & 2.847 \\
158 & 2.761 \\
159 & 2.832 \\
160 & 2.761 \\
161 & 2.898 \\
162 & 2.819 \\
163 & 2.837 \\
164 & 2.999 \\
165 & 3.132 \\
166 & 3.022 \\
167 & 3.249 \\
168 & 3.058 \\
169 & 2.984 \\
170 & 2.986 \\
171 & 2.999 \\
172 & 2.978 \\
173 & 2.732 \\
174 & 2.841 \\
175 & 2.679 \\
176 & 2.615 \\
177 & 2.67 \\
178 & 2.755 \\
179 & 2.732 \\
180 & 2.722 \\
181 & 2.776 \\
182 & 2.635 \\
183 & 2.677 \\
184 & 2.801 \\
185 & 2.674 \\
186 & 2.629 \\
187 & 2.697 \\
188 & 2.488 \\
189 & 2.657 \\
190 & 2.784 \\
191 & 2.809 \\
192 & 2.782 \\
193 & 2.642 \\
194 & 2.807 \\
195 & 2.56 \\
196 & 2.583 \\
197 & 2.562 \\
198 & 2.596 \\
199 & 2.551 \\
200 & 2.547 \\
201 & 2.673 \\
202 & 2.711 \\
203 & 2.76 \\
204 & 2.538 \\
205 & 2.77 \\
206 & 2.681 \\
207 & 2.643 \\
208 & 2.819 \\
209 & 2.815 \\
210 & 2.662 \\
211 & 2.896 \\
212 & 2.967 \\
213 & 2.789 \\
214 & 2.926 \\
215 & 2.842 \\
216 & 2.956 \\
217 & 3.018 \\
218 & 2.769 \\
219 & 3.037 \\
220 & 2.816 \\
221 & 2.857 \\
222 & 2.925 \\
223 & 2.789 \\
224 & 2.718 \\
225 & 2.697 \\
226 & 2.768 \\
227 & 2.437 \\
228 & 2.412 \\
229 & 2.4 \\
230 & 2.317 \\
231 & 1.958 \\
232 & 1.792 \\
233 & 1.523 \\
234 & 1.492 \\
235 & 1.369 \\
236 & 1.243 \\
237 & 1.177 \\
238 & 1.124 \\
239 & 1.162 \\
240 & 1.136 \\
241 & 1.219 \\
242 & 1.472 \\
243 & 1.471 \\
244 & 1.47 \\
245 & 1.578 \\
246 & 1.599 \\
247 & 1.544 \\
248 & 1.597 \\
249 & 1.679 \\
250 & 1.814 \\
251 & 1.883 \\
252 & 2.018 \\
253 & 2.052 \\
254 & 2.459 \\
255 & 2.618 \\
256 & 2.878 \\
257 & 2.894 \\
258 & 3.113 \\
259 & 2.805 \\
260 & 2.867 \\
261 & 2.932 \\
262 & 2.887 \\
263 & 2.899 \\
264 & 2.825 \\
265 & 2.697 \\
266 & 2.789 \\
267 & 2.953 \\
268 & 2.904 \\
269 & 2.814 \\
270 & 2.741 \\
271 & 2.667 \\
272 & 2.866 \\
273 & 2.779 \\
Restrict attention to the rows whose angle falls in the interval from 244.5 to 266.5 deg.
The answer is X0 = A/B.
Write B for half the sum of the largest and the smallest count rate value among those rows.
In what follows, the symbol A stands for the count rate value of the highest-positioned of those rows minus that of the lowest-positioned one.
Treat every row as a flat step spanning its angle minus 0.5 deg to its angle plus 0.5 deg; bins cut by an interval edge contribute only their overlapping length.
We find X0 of 0.52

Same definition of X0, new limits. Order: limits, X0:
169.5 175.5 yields -0.11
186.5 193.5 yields -0.02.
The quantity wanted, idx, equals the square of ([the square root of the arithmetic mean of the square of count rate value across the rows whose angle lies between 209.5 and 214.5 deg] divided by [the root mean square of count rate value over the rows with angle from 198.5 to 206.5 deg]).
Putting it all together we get 1.2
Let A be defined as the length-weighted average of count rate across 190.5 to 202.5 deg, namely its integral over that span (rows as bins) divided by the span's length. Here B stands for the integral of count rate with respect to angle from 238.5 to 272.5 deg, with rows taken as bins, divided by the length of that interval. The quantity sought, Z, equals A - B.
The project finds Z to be 0.4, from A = 2.7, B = 2.27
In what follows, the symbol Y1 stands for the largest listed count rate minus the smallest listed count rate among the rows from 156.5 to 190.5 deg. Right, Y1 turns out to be 0.8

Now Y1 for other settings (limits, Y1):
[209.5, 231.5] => 1.1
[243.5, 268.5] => 1.6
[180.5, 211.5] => 0.4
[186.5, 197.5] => 0.3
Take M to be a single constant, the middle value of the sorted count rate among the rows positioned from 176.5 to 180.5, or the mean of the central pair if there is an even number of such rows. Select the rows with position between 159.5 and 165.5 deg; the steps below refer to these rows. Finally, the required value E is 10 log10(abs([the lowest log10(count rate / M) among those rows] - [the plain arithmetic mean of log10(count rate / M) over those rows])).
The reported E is -16.6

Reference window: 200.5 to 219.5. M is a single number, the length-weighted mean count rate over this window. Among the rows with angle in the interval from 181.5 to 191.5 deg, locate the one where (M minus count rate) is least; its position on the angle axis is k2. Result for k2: 191 deg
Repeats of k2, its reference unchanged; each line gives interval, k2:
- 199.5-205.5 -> 205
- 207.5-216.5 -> 212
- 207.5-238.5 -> 219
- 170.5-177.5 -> 171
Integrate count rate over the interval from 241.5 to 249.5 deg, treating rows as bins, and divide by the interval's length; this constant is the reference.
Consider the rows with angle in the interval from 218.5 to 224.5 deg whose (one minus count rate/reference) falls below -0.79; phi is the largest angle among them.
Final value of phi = 223 deg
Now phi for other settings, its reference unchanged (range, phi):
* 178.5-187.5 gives 184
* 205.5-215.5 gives 215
